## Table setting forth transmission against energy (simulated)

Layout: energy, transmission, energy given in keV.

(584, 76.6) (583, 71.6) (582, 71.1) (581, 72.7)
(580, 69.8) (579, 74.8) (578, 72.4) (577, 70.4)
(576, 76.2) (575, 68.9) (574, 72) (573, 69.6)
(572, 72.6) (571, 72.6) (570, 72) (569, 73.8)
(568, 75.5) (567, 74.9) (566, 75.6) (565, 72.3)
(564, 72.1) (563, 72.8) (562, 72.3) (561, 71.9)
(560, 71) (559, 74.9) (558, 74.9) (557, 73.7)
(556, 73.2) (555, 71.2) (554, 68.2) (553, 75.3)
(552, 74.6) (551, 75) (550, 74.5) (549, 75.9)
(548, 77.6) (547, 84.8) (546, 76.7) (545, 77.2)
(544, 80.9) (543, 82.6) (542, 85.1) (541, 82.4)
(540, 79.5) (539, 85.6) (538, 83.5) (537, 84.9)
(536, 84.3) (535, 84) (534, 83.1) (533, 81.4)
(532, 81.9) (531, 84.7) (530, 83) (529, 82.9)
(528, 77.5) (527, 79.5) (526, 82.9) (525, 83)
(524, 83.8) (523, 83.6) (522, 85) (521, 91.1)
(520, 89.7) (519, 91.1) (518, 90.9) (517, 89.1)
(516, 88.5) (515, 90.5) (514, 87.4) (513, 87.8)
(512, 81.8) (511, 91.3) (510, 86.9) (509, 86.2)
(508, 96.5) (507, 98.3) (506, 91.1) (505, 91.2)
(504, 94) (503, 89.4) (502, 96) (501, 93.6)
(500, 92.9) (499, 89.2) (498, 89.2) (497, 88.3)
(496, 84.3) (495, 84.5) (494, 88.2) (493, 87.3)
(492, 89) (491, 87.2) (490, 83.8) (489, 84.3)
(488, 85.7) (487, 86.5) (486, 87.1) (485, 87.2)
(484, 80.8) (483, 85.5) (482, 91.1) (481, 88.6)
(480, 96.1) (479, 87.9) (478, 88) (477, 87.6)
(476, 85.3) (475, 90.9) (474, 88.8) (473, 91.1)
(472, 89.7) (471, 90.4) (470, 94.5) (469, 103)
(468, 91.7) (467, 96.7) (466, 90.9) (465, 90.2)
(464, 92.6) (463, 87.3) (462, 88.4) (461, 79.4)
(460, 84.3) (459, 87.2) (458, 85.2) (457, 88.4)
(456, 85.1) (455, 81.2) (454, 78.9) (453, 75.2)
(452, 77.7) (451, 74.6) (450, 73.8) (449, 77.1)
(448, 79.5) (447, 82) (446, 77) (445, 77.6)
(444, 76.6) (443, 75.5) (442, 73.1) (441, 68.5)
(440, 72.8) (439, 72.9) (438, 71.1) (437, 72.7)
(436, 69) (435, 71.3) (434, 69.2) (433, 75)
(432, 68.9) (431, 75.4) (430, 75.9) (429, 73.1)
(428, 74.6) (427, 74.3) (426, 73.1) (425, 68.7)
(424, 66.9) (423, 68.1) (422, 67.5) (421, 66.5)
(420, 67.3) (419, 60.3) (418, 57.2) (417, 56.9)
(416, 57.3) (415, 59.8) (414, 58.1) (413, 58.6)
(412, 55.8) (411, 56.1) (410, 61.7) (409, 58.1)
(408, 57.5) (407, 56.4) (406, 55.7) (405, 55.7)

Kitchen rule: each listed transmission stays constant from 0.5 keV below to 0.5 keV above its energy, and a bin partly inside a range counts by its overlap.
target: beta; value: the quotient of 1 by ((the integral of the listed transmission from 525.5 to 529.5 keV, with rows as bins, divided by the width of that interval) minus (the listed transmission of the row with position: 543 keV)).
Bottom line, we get -0.53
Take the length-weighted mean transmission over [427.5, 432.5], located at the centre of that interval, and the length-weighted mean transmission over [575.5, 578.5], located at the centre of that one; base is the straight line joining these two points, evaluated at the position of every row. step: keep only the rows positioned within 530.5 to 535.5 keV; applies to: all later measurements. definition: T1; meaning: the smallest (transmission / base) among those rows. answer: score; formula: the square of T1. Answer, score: 1.24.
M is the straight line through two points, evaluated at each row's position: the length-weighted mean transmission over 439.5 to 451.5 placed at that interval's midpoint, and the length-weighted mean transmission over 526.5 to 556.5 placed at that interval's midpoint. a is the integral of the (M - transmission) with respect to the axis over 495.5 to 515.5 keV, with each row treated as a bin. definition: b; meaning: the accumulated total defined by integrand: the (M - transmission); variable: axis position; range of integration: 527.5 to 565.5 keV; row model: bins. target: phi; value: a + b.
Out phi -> -173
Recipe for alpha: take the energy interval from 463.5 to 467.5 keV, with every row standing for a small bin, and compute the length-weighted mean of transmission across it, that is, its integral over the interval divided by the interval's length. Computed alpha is 93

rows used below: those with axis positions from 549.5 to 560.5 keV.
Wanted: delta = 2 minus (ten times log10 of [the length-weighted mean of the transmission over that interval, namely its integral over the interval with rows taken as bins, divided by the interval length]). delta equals -16.7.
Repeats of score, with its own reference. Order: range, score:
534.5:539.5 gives 1.30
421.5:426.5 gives 0.83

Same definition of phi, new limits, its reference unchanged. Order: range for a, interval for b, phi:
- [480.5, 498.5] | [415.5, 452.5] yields -20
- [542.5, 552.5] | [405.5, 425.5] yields 294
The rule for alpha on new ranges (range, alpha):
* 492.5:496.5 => 86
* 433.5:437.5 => 71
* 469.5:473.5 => 91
